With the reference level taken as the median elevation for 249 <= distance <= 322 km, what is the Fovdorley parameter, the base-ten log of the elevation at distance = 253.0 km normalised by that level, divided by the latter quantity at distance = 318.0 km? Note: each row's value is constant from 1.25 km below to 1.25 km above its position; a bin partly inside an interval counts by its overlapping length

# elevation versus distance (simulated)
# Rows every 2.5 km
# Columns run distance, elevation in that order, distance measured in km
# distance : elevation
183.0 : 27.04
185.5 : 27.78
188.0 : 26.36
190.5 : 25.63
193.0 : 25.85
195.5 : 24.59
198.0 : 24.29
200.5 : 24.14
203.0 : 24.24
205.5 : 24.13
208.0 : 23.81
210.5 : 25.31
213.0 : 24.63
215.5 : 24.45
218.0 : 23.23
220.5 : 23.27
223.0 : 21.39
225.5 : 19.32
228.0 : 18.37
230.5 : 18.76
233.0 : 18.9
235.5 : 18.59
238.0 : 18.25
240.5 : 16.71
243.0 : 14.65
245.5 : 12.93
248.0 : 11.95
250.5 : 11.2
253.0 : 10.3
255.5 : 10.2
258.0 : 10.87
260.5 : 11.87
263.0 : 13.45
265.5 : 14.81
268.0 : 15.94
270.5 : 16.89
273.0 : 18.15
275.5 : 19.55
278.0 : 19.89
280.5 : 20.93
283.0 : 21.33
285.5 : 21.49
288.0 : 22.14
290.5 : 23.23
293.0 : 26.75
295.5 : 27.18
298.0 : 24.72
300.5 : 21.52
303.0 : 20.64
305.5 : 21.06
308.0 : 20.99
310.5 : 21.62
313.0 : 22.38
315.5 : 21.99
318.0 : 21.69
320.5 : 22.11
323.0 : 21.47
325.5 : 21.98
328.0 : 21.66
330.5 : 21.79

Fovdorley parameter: -22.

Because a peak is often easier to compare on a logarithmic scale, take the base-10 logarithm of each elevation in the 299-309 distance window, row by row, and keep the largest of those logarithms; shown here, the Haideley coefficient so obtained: 1.33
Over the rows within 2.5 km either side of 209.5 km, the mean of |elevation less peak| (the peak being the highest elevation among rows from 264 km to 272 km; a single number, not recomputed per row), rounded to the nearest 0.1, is 7.7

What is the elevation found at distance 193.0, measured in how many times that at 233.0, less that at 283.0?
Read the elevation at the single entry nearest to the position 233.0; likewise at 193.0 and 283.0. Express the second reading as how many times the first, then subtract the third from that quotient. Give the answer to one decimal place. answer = -20.0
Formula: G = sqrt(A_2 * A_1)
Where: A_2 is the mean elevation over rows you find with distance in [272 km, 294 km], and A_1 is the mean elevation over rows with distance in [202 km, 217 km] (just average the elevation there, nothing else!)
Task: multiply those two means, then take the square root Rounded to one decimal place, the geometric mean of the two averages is 22.9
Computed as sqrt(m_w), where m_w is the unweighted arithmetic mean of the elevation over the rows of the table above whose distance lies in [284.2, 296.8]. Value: 4.9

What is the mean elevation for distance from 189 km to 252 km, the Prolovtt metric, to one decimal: 20.7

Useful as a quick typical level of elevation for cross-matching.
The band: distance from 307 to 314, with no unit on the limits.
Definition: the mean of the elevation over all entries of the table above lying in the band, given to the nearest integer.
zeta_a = 22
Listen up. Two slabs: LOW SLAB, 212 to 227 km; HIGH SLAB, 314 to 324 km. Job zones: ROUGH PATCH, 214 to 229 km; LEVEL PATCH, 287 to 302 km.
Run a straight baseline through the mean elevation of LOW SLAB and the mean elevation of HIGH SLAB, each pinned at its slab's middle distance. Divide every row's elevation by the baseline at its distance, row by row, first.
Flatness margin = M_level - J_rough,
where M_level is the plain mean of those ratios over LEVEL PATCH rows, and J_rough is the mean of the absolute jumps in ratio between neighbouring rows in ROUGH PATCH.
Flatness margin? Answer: 1.05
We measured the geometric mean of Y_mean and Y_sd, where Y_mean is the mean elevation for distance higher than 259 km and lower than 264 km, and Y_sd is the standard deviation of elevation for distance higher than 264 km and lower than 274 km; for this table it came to 4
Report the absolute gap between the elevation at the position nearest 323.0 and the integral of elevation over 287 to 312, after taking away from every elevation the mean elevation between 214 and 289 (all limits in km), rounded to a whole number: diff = 137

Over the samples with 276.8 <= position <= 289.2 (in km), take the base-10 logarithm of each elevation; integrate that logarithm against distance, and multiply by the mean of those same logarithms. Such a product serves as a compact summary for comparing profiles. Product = 22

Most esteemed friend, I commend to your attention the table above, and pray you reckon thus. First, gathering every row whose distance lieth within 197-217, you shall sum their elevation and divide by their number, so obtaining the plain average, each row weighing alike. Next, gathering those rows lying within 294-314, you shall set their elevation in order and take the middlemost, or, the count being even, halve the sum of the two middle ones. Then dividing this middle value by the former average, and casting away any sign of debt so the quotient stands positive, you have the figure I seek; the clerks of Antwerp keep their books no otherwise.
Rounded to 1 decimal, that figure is 0.9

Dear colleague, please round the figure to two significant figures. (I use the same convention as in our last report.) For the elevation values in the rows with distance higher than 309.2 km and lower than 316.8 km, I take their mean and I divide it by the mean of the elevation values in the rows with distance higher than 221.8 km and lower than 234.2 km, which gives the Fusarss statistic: 1.1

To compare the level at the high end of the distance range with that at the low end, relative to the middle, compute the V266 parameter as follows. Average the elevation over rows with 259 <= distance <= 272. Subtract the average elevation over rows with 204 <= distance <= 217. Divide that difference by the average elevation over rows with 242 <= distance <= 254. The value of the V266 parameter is -0.81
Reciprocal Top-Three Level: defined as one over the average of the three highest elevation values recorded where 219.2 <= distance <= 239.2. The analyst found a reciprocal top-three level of 0.047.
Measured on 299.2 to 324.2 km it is 0.045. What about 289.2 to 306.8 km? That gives 0.038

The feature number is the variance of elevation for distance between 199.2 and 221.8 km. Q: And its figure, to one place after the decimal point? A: 0.4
